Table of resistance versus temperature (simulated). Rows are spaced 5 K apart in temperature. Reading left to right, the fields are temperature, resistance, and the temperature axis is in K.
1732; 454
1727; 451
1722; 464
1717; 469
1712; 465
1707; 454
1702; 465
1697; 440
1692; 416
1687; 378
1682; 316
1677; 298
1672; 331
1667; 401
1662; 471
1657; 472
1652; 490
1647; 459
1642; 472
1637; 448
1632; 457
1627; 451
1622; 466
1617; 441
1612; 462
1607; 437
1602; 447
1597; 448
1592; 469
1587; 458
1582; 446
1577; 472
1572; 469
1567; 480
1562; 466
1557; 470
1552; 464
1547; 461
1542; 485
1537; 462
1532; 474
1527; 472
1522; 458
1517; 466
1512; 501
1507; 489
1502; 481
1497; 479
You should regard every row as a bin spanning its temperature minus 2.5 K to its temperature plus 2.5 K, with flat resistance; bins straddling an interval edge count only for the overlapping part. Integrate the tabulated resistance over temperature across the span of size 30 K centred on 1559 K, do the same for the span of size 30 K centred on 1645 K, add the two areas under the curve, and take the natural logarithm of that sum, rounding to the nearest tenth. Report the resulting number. 10.2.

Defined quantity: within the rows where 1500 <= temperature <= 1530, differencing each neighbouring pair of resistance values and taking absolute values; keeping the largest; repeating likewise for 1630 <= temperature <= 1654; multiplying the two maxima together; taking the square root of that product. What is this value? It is 33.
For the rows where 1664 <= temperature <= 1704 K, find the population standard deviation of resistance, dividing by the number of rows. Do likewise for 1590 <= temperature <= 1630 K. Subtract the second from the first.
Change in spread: 46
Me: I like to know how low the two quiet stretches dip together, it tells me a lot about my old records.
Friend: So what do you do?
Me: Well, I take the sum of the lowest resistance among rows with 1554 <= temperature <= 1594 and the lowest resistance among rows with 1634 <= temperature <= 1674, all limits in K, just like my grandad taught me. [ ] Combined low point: 777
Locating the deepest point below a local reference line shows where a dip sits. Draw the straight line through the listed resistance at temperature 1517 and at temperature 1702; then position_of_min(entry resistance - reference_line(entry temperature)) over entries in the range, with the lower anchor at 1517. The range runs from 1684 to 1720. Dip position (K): 1687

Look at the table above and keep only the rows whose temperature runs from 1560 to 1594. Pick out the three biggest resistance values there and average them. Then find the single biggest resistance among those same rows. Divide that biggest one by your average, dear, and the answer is 1.01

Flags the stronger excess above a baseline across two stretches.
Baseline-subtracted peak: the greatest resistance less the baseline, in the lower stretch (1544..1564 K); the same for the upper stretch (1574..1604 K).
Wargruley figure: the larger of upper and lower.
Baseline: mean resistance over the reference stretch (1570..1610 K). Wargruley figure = 16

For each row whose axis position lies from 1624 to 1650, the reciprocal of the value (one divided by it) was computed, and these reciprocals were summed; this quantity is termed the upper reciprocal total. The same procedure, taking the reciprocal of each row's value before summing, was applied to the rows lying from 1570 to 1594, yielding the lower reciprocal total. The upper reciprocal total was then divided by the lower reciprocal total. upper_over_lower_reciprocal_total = 1.01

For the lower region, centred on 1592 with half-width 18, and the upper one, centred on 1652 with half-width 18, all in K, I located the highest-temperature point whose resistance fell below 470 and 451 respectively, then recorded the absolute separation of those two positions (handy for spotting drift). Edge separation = 60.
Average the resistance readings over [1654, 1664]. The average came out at 472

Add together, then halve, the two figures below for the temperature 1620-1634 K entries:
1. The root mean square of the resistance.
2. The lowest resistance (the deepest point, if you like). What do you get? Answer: 455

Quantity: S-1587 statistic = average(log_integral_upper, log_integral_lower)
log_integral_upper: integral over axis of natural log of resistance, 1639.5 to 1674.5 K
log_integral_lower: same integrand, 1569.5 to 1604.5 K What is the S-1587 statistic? 214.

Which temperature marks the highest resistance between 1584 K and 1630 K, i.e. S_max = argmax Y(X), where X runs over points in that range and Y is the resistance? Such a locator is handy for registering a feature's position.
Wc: 1592 K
